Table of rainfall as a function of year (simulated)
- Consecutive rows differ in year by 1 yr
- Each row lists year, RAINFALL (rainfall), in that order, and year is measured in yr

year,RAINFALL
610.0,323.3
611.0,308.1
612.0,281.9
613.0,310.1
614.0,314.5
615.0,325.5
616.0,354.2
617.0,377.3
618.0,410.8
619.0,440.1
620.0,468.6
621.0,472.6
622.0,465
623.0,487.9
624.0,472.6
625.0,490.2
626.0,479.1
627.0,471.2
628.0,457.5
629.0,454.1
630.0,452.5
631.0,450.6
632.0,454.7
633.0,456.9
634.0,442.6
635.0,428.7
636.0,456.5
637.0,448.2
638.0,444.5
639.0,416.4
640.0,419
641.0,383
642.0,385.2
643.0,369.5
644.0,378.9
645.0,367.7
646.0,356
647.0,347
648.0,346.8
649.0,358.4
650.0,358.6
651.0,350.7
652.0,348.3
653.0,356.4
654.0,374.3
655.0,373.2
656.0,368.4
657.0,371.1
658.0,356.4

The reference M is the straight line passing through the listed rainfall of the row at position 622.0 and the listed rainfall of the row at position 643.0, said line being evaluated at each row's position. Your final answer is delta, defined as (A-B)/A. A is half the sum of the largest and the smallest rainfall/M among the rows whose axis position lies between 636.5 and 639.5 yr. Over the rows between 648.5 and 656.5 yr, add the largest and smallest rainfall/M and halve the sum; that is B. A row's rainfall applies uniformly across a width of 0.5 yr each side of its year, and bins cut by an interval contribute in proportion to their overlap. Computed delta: -0.012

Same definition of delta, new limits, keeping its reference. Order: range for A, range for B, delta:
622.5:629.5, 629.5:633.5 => -0.016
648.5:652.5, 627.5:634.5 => -0.018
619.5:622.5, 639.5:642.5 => -0.055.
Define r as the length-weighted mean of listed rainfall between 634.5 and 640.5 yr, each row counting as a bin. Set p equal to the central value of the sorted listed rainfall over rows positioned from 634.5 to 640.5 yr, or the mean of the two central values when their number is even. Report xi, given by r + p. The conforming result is 872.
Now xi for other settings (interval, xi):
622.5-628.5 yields 952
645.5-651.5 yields 706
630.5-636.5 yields 901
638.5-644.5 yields 776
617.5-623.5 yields 924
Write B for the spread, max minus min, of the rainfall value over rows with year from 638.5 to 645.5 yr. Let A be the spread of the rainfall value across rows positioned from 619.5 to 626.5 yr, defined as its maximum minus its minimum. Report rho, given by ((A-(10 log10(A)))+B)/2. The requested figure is 31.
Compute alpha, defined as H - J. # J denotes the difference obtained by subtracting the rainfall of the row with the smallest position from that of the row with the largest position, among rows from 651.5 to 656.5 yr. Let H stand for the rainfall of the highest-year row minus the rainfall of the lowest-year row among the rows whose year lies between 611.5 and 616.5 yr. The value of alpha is 52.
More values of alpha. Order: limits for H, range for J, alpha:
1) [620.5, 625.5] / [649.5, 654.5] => 2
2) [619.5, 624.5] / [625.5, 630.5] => 31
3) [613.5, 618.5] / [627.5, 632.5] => 99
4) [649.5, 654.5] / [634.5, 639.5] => 28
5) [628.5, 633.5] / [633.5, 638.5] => 1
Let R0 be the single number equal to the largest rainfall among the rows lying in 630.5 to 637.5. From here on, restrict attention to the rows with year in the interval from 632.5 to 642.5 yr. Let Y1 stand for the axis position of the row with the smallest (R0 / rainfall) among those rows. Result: 633.0 yr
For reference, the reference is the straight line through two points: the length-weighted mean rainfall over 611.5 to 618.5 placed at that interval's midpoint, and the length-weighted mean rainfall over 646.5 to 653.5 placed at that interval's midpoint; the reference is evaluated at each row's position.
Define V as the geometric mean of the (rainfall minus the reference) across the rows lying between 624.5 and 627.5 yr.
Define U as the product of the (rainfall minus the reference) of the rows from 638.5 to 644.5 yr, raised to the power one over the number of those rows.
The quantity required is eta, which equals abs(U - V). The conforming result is 98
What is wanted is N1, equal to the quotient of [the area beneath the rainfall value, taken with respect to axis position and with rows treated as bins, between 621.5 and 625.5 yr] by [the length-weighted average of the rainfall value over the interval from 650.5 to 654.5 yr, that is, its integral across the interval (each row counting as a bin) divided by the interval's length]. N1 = 5.4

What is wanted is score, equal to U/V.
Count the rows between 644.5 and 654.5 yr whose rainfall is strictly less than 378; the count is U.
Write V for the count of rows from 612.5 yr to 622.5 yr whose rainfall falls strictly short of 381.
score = 2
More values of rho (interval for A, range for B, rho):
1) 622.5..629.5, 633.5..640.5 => 30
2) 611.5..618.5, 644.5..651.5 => 64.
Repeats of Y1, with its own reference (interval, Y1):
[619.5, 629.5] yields 625.0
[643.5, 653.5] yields 644.0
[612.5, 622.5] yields 621.0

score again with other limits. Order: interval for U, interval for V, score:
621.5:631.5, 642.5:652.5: 0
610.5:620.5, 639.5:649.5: 1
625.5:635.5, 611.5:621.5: 0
